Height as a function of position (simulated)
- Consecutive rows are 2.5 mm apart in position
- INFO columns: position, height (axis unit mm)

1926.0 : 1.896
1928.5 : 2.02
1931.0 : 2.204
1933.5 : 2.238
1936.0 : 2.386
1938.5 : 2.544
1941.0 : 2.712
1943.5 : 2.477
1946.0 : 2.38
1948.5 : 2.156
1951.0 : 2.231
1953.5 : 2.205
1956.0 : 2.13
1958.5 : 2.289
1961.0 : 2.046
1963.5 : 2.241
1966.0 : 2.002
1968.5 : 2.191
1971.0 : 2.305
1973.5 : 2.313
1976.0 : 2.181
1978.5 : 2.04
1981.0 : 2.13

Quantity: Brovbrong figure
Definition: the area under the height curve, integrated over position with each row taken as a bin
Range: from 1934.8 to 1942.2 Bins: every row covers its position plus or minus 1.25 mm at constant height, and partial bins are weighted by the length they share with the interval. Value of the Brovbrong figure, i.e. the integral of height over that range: 19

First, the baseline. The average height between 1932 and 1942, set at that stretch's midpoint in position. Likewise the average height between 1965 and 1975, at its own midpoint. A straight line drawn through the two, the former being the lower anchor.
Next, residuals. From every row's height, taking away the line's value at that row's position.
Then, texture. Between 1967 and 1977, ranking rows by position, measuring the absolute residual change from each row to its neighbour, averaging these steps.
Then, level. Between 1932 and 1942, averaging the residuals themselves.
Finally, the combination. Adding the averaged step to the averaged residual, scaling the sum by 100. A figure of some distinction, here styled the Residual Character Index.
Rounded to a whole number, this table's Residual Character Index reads 9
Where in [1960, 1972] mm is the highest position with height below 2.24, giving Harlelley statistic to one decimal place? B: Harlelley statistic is 1968.5 mm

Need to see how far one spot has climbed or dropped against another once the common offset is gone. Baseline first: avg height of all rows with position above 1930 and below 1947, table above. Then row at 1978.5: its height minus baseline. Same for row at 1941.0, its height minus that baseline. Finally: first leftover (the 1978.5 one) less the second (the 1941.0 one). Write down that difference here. -0.67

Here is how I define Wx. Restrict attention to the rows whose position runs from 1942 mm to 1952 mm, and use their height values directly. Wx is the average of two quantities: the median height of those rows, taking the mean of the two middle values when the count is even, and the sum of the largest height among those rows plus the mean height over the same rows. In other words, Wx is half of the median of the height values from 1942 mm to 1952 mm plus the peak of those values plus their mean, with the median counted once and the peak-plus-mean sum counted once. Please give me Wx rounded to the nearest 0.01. 3.55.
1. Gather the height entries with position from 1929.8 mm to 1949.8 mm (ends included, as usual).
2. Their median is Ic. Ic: 2.38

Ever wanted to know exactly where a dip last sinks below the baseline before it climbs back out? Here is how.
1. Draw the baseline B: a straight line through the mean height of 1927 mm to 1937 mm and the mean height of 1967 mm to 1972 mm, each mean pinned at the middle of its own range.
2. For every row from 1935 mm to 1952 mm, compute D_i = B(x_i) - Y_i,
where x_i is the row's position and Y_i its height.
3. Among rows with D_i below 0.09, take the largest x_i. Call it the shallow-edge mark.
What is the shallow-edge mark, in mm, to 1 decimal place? 1951.0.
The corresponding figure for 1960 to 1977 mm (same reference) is 1976.0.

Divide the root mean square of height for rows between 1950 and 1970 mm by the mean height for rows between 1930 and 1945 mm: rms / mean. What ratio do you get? 0.89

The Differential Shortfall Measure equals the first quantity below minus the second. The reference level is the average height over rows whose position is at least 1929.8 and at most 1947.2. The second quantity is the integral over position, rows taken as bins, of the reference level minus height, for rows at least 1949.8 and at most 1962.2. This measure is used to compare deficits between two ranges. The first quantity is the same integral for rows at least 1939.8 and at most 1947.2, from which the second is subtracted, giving -4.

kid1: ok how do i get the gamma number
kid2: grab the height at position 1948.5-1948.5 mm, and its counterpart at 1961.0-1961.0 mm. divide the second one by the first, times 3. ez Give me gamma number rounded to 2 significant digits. 2.8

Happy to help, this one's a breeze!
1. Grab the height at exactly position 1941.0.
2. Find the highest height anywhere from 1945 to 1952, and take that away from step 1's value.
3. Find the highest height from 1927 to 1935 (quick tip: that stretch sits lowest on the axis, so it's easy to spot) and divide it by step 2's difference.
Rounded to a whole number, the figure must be 7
